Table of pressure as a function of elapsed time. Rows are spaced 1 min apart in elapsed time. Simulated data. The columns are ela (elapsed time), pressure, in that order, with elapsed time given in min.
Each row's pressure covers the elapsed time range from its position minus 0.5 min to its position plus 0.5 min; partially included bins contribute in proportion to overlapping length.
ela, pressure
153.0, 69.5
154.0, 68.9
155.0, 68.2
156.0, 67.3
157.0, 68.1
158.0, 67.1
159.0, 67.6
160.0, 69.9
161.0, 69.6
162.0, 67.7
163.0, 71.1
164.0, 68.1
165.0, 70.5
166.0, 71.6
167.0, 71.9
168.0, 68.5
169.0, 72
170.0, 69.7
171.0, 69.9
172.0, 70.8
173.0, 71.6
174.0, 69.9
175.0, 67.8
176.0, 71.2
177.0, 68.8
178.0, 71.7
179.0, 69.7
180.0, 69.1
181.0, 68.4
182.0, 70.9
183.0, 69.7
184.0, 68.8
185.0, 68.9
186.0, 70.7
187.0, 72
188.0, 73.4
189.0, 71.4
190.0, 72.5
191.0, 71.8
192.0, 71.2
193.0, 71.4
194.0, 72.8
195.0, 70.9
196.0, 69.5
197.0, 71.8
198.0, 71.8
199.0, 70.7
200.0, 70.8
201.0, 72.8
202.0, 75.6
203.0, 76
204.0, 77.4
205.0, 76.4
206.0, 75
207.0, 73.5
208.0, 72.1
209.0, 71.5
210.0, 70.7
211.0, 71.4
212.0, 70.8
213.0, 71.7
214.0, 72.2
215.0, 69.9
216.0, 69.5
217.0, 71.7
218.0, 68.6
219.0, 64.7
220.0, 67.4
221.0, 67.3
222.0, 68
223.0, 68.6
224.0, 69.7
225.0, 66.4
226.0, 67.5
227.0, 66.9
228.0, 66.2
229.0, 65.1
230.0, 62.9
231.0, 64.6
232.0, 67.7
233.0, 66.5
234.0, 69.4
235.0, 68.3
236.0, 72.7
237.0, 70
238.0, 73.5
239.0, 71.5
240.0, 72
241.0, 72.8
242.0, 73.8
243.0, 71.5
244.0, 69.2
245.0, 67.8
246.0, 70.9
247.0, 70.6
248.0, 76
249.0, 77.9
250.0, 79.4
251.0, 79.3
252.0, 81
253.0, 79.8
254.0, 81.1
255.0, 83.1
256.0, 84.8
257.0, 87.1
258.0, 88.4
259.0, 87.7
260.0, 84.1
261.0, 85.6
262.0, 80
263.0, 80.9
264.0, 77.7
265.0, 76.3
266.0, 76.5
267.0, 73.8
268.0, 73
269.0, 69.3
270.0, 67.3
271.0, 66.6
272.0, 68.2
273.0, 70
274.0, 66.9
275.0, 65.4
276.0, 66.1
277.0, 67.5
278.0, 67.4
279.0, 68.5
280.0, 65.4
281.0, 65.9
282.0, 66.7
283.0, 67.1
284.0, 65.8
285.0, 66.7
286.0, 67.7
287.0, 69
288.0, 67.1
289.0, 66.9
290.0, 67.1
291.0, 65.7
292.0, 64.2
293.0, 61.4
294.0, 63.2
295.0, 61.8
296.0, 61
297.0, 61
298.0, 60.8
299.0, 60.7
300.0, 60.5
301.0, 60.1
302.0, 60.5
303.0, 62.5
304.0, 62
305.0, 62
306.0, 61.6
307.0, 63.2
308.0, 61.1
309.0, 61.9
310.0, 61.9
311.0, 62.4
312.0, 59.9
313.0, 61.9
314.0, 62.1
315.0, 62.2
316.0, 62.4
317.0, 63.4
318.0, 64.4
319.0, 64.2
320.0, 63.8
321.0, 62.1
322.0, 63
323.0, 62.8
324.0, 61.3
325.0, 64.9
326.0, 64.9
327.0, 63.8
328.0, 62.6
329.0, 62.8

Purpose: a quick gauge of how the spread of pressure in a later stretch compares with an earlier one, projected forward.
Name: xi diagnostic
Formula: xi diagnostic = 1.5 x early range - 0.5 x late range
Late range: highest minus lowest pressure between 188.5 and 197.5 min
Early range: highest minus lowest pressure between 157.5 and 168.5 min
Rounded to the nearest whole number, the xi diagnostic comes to 6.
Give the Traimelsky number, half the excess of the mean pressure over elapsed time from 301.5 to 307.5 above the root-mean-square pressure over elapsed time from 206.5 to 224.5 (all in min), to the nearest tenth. -4.0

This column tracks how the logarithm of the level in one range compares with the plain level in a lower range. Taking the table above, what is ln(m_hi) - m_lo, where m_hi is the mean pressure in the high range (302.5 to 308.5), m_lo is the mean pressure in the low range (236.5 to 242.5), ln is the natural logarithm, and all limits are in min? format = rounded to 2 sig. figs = -68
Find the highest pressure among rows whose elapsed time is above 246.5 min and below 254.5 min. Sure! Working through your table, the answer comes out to 81.1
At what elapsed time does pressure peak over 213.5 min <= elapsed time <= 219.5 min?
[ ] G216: 214.0 min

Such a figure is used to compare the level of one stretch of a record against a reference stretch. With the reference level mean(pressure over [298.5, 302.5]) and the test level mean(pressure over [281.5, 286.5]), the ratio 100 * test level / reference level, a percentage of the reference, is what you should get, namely 111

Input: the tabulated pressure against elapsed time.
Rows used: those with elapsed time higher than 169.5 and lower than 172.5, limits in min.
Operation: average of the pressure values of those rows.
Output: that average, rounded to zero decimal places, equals 70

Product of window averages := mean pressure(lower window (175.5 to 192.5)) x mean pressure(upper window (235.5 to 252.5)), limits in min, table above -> 5191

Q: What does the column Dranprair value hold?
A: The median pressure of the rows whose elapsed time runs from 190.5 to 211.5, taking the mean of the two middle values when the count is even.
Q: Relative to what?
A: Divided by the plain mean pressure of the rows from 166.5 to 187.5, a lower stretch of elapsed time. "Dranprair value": 1.02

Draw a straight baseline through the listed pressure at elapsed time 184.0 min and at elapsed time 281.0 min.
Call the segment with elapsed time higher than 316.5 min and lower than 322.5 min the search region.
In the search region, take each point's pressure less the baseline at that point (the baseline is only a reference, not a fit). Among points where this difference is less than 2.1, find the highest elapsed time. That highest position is 322.0 min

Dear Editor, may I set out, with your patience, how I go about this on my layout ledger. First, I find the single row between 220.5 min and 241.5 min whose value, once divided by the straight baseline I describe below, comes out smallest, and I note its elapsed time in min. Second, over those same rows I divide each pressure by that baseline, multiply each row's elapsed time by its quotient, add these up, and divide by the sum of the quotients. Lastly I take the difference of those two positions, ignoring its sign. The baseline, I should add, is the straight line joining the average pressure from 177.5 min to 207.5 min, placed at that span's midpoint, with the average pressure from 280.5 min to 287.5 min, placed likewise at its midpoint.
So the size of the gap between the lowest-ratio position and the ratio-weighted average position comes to 1.2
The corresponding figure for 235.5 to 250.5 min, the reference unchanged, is 1.9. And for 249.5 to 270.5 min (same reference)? 10.2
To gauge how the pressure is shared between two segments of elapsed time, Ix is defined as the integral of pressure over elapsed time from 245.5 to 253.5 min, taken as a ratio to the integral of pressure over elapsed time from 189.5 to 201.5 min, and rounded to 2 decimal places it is 0.72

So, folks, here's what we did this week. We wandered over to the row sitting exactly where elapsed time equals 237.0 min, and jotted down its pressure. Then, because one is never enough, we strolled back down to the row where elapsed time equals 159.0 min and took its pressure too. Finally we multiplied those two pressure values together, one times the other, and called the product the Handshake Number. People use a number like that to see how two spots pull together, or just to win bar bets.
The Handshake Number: 4732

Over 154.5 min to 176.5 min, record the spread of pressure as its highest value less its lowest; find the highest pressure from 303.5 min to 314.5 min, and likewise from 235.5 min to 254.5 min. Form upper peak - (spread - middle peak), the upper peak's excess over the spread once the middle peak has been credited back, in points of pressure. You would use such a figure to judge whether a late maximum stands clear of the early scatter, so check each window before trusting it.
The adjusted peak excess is 139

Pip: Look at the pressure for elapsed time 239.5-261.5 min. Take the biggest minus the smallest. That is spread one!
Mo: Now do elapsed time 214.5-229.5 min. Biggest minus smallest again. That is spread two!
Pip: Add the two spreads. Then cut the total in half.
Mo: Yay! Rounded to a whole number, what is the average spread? 14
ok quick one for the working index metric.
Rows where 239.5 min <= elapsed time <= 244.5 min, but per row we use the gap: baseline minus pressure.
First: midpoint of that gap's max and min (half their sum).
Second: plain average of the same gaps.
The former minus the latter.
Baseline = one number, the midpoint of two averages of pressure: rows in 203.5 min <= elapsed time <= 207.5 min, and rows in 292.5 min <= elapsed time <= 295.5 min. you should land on 0.4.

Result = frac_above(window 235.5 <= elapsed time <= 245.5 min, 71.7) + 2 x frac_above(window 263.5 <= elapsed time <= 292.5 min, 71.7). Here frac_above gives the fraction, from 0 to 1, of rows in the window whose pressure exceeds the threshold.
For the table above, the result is 0.8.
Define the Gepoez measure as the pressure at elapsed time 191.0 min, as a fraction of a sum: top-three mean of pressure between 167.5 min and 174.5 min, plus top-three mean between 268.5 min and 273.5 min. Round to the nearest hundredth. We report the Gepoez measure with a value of 0.51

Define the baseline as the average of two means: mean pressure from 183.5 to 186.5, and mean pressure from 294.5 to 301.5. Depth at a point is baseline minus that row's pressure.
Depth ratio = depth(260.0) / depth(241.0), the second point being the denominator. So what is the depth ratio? 2.5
